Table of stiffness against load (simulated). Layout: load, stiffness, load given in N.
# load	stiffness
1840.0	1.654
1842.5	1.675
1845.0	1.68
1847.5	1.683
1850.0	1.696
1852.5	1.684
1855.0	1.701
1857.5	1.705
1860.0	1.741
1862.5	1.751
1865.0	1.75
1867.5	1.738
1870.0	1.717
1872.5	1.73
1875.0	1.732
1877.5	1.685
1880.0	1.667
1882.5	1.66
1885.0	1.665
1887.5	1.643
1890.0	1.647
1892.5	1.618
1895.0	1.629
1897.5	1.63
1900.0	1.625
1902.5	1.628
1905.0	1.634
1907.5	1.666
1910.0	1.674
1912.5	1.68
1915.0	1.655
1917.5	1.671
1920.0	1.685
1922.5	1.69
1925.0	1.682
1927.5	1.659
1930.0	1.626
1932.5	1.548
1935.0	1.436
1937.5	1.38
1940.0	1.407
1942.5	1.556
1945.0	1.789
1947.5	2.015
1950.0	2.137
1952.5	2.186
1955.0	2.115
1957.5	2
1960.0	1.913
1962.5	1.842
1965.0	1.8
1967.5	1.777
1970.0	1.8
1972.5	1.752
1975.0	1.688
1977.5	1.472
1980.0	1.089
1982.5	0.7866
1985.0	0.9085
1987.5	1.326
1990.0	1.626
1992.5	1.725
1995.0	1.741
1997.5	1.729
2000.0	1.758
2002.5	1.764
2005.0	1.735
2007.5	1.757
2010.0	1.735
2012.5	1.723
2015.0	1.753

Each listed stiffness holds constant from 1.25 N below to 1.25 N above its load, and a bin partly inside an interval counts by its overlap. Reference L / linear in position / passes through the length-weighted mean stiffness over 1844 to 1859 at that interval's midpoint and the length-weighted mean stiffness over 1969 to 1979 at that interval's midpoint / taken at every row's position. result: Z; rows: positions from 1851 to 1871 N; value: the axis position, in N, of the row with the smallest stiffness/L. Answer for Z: 1852.5 N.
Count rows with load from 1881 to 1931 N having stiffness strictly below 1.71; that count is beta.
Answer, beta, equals 20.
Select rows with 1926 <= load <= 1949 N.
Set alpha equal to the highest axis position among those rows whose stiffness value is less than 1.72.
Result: 1942.5 N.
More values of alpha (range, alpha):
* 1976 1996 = 1990.0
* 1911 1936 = 1935.0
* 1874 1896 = 1895.0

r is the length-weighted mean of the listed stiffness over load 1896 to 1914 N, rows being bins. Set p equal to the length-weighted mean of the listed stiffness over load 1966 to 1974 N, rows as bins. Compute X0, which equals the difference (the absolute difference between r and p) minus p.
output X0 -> -1.65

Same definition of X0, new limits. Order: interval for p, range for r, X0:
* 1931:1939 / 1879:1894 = -1.27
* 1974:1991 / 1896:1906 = -0.89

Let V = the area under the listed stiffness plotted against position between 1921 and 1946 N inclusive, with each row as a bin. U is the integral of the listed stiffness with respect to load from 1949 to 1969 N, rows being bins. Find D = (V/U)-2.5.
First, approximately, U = 39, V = 39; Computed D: -1.5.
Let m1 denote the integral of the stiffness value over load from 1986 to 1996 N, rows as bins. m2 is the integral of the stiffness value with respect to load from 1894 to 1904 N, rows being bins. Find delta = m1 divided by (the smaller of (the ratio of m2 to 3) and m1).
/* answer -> 2.92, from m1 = 15.8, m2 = 16.3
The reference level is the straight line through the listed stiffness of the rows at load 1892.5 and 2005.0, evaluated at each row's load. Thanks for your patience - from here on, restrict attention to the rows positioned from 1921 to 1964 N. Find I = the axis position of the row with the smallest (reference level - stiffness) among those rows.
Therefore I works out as 1952.5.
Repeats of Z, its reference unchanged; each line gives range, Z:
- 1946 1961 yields 1960.0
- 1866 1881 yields 1880.0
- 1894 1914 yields 1900.0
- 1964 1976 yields 1975.0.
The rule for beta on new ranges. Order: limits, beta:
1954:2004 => 7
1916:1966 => 11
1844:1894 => 13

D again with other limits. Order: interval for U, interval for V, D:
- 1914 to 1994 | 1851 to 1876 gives -2.2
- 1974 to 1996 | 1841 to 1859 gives -1.5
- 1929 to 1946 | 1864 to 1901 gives -0.1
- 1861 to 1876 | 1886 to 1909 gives -1.1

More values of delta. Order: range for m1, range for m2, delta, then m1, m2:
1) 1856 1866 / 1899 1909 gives 3.18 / 17.4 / 16.4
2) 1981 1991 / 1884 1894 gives 2.10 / 11.5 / 16.4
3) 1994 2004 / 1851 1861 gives 3.07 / 17.5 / 17.1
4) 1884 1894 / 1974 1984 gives 3.98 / 16.4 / 12.4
